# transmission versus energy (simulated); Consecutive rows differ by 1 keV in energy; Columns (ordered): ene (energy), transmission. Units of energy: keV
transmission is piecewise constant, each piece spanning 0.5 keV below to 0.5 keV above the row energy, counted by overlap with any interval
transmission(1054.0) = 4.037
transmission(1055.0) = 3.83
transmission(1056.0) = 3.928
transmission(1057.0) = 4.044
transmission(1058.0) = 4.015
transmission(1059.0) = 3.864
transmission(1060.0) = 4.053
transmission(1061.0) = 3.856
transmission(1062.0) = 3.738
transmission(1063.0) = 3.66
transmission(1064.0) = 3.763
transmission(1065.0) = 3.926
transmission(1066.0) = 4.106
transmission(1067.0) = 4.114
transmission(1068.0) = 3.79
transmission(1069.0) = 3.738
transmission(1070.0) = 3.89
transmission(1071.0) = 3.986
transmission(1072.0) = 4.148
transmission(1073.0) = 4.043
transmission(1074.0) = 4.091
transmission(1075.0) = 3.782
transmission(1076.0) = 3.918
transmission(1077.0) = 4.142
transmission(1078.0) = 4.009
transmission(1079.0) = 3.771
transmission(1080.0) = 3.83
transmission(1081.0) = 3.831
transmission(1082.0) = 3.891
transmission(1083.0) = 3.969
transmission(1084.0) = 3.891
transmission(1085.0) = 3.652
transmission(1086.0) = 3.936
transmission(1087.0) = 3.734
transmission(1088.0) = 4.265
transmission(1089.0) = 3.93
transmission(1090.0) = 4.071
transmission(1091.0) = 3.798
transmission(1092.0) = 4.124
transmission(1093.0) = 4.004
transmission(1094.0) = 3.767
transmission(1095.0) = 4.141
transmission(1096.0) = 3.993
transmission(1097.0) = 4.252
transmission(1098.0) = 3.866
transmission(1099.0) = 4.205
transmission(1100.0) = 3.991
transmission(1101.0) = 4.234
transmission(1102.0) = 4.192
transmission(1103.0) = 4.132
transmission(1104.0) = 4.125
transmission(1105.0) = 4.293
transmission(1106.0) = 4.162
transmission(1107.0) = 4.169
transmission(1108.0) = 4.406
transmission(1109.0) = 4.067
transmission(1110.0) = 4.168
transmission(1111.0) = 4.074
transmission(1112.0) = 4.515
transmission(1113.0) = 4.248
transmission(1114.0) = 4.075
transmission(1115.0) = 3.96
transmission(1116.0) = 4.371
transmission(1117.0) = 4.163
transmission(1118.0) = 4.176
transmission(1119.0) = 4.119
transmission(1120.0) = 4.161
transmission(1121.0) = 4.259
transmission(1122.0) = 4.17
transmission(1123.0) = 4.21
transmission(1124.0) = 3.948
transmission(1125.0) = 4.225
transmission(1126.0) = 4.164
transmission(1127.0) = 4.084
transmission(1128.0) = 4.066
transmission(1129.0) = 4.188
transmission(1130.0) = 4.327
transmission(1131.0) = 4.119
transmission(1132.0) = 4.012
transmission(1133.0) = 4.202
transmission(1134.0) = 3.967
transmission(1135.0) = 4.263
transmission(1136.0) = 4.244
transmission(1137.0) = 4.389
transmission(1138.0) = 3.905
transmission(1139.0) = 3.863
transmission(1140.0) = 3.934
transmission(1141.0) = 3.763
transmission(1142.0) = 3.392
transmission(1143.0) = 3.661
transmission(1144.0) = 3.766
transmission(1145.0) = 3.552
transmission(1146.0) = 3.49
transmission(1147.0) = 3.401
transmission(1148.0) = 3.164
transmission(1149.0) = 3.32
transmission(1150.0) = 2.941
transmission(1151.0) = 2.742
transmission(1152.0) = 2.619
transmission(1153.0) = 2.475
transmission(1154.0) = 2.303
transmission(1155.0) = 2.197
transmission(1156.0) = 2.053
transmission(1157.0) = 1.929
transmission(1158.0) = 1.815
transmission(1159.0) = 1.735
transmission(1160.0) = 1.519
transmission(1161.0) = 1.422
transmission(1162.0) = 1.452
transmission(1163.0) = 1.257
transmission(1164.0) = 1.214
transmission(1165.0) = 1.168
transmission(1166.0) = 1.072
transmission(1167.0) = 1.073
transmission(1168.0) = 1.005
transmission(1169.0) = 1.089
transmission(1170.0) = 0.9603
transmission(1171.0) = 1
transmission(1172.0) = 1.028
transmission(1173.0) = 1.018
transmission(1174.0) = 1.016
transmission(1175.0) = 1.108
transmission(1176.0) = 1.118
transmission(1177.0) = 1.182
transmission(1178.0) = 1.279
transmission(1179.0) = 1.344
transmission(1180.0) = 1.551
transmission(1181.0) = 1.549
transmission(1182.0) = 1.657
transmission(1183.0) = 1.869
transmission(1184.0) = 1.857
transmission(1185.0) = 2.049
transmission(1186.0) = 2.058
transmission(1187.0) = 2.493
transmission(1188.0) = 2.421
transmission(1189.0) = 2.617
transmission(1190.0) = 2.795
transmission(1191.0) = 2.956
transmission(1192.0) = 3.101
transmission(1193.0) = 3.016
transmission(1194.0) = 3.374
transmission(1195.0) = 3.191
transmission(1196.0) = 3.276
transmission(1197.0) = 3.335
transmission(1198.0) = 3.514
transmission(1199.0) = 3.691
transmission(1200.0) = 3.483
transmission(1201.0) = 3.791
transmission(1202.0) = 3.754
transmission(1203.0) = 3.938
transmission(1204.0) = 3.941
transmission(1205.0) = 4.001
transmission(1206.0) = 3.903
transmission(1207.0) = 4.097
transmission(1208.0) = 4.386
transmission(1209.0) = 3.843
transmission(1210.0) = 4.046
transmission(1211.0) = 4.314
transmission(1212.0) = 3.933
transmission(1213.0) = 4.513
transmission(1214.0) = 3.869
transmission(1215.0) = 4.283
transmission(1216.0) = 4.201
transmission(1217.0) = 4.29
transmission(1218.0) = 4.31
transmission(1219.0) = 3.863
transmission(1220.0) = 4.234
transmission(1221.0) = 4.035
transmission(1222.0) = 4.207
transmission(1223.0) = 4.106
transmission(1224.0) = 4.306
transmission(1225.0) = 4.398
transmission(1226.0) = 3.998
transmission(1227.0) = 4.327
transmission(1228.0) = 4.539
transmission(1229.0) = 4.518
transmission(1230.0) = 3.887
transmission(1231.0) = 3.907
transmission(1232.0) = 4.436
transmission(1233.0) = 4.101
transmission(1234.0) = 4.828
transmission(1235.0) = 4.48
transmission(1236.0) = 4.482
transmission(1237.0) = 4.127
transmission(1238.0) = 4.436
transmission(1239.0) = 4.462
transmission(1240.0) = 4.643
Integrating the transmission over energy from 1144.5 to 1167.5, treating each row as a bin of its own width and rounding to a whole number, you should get 50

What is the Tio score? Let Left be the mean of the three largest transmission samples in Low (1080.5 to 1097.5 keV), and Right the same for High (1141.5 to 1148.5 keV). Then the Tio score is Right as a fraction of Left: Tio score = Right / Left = 0.87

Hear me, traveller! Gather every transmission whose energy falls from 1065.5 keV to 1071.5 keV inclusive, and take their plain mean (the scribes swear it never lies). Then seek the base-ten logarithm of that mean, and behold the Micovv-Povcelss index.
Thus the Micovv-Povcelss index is 0.595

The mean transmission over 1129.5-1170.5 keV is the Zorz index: 2.75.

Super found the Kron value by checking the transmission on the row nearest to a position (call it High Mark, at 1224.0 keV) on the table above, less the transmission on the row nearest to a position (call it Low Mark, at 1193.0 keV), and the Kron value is 1.3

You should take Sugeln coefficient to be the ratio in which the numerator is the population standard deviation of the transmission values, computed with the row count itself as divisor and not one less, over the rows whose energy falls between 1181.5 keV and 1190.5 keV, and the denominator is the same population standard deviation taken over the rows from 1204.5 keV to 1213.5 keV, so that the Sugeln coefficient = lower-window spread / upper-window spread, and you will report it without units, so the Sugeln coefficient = 1.7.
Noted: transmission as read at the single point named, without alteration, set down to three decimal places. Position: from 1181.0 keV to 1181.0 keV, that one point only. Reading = 1.549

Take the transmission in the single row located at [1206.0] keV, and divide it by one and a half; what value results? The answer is 2.60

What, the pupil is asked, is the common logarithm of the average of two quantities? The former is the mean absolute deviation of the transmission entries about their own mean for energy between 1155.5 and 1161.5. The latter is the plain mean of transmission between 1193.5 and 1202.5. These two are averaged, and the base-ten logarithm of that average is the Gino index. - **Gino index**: 0.264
